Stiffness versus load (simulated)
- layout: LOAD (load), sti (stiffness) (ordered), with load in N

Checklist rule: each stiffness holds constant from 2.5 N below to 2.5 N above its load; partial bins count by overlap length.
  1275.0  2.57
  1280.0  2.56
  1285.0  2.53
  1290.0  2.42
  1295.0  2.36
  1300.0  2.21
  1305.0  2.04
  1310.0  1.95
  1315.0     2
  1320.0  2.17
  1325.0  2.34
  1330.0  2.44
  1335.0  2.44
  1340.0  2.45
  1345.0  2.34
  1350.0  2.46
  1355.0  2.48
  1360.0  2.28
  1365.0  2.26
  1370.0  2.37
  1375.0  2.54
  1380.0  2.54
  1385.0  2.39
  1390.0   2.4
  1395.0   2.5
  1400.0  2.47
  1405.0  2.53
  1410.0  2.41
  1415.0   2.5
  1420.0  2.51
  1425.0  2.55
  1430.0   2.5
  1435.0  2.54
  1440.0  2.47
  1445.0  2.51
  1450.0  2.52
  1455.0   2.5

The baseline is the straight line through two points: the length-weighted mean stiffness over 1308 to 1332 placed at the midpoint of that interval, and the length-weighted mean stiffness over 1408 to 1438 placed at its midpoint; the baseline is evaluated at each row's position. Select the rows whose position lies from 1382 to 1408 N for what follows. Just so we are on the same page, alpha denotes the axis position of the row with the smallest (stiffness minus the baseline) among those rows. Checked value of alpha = 1390.0 N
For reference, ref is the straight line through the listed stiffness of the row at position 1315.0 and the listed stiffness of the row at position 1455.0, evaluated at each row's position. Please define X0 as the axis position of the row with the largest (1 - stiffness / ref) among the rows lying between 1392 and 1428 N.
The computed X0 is 1410.0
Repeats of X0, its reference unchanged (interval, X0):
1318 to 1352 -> 1320.0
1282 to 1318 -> 1310.0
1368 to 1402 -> 1390.0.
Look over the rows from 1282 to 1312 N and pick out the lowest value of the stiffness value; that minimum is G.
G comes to 1.95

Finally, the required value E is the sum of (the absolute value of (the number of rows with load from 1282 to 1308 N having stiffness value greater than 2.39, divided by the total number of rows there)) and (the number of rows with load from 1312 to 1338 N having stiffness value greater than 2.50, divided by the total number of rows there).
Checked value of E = 0.40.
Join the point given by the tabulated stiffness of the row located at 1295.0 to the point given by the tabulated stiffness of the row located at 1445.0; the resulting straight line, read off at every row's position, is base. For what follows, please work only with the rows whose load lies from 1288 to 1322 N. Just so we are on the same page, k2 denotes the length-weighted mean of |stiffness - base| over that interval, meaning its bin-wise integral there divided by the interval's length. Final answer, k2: 0.23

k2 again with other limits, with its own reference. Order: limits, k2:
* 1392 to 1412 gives 0.04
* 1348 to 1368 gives 0.11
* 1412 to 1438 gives 0.03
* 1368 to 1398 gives 0.07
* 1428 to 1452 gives 0.02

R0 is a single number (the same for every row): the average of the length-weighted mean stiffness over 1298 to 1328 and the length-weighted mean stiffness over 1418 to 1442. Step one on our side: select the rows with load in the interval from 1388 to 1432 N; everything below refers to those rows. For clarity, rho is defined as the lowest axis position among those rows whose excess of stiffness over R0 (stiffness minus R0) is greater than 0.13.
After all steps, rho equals 1395.0 N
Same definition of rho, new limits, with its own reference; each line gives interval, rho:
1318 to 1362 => 1340.0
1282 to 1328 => 1285.0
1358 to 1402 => 1375.0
